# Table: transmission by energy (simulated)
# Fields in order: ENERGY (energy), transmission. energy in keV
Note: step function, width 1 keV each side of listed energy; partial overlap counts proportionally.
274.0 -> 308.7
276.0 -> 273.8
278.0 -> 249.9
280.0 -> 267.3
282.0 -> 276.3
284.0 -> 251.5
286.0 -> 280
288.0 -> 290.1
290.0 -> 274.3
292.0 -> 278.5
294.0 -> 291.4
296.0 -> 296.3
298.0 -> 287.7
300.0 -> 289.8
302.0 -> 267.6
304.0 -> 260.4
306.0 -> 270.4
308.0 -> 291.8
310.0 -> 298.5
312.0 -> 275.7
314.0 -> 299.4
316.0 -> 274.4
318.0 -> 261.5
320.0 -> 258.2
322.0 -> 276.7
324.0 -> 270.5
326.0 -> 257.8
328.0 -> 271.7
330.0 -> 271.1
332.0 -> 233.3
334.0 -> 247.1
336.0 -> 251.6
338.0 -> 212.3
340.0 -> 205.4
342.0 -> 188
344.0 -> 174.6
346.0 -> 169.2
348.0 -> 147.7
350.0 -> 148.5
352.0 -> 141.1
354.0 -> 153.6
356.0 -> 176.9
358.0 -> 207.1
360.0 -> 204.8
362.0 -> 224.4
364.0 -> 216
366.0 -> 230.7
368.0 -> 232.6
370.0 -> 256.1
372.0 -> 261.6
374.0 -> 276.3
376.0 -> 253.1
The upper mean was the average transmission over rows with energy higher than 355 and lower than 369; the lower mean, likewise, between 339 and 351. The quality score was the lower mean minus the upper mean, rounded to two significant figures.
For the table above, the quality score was -41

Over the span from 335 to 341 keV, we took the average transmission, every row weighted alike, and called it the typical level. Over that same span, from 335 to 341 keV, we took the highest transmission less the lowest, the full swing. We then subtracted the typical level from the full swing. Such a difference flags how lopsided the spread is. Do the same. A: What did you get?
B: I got -177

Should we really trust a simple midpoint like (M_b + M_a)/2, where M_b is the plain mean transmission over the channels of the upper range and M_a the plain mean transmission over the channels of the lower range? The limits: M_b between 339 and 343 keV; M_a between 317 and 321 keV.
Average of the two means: 228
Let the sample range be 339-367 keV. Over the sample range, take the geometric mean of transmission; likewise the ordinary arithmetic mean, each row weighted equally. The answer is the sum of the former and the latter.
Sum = 367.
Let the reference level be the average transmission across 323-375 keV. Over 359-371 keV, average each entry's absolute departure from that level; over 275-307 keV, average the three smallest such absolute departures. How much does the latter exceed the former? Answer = 22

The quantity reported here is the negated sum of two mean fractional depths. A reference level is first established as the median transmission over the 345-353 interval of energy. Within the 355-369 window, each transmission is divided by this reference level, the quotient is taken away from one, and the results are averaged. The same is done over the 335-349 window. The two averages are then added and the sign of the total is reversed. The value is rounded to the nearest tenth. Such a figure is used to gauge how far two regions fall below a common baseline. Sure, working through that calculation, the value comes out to 0.7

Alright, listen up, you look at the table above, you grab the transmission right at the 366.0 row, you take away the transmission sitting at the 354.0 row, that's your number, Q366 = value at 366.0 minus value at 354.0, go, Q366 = 77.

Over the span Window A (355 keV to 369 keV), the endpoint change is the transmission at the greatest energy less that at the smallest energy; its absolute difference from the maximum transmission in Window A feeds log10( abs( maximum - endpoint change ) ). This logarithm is 2.25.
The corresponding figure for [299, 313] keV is 2.49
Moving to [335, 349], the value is 2.55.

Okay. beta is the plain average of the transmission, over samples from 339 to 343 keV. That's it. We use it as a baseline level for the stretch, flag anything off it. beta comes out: 197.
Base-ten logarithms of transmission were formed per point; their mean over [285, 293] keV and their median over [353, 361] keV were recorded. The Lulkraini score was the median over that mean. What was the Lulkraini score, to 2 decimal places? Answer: 0.93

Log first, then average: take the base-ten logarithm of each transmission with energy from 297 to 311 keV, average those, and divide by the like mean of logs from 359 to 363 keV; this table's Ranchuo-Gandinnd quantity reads 1.05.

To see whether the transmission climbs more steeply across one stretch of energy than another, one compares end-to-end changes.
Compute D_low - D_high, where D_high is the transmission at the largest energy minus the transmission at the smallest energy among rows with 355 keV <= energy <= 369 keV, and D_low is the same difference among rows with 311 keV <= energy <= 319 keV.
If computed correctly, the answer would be -70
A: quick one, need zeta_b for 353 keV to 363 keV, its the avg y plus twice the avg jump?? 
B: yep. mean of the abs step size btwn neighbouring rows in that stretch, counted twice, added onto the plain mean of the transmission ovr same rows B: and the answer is 231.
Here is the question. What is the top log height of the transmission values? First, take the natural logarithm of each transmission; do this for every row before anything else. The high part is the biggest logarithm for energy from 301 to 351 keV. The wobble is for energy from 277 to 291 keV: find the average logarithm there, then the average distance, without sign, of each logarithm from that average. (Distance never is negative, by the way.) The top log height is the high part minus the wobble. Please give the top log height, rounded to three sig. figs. 5.66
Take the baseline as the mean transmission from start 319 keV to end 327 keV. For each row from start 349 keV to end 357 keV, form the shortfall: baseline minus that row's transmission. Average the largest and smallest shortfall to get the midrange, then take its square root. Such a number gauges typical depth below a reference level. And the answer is 10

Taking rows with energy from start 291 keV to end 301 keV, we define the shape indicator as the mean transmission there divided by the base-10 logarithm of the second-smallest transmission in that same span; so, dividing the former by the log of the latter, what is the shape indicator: 117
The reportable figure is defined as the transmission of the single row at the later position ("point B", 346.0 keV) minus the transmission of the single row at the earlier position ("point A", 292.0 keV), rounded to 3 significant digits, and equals -109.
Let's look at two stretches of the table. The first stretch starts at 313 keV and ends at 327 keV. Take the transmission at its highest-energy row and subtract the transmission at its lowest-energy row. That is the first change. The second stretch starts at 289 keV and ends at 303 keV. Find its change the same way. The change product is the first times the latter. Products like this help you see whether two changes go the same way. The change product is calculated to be 279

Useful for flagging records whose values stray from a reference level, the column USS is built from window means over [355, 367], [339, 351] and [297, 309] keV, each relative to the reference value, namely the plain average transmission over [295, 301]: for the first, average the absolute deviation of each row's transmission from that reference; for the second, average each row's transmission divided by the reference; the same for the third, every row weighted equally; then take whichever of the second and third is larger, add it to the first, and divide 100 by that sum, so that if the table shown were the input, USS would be 1.2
